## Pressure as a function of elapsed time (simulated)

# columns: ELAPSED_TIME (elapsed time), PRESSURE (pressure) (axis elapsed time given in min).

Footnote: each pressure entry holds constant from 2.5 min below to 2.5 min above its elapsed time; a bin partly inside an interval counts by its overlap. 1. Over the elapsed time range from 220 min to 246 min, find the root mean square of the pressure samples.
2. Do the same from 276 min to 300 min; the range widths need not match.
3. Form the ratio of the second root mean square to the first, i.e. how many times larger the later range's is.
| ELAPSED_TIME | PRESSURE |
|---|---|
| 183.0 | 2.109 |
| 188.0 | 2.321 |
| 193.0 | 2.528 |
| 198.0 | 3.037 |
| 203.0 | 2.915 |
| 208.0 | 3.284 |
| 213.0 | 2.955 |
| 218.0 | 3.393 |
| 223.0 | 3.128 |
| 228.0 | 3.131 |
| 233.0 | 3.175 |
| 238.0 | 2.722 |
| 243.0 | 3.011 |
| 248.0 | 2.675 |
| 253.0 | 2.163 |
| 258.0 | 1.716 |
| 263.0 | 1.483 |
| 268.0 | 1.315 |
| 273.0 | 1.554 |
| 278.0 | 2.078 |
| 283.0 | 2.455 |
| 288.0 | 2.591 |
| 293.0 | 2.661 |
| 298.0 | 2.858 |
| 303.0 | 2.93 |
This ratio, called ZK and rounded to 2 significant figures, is 0.84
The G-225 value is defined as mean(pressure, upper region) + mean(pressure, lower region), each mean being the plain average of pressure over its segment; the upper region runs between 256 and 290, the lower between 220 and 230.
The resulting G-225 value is 5.0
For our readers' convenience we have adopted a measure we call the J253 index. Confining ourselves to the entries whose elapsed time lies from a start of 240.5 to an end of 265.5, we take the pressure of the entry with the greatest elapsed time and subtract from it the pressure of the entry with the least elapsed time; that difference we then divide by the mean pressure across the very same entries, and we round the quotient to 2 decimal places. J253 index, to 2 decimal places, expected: -0.69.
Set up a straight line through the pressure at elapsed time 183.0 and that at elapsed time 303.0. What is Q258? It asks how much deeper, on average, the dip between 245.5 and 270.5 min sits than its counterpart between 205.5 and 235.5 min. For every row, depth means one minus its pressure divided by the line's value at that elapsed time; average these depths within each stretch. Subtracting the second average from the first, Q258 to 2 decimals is 0.63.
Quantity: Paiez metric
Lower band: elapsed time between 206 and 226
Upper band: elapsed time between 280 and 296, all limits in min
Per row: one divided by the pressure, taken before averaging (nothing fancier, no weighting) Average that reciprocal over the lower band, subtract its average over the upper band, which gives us -0.08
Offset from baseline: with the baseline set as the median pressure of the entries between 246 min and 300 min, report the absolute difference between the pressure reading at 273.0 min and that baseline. 0.6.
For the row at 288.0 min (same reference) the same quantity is 0.4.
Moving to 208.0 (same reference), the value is 1.1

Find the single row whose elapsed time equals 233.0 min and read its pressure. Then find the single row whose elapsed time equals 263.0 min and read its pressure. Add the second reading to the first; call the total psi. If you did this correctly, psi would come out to 4.7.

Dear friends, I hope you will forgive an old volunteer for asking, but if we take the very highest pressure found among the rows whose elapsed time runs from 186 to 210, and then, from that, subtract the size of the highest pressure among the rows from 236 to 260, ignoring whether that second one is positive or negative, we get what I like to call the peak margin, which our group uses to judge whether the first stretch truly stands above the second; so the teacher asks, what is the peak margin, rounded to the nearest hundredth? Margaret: 0.27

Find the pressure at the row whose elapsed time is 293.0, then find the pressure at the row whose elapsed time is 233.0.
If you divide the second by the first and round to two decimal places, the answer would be 1.19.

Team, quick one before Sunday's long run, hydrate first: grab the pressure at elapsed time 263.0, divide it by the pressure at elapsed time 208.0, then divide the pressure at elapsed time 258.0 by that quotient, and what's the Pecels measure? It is 3.8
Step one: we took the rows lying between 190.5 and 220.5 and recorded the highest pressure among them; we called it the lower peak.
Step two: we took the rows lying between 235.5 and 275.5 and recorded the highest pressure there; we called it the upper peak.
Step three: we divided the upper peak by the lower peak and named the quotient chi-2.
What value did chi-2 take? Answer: 0.89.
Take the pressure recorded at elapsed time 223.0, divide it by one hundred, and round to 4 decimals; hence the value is 0.0313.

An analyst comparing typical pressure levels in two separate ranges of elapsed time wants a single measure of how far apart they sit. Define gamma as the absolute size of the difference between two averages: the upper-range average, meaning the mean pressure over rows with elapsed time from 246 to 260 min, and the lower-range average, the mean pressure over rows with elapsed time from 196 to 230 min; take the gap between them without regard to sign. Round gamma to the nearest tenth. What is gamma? 0.9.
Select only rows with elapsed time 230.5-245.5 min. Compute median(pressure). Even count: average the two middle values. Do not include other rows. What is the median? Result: 3.01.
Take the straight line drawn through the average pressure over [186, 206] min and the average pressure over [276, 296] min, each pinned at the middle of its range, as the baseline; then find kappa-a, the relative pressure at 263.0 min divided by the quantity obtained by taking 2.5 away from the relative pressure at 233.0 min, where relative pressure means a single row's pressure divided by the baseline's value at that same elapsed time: -0.46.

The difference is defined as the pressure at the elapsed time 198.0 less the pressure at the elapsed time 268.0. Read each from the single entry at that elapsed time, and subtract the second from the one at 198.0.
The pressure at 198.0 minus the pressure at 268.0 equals 1.7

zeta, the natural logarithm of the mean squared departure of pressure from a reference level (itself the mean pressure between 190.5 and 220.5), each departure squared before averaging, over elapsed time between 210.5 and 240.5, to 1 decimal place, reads -3.1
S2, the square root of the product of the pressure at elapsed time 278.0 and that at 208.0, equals 2.6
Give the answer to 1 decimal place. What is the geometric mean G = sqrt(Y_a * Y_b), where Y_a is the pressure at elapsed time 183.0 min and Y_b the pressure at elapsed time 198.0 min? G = 2.5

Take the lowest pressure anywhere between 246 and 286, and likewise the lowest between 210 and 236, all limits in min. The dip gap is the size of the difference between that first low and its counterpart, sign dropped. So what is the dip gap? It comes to 1.64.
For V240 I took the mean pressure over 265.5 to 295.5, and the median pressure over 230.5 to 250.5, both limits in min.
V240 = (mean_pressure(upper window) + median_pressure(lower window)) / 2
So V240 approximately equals 2.49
